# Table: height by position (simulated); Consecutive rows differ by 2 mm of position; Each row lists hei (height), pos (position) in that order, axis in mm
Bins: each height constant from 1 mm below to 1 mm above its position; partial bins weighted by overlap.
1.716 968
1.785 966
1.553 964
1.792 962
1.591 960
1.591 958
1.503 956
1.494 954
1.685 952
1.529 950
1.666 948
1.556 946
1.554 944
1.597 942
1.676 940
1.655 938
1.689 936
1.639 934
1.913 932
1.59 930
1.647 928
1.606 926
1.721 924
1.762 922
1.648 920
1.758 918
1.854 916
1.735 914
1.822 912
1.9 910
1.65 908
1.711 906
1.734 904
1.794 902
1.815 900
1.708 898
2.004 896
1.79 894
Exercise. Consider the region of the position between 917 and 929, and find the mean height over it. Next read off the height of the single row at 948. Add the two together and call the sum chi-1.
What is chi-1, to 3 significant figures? 3.36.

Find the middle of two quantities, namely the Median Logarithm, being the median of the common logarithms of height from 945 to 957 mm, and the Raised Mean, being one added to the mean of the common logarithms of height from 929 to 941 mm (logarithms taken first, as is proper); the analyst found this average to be 0.708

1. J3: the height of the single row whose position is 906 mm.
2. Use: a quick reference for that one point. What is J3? 1.711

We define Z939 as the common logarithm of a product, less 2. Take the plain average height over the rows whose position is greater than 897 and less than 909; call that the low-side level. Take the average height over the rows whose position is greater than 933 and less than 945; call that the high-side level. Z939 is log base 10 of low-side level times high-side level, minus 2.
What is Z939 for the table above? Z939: -1.55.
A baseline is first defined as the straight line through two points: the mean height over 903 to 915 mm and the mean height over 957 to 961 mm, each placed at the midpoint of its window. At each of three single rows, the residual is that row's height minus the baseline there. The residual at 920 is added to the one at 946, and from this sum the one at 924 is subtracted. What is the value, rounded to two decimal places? -0.17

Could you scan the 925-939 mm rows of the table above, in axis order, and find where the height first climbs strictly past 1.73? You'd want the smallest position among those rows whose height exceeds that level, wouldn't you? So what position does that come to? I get 932 mm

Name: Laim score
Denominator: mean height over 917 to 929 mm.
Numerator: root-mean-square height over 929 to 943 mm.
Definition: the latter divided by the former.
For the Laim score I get 0.996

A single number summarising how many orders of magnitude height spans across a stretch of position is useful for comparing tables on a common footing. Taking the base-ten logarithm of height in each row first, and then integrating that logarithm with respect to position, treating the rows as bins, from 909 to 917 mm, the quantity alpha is 2.1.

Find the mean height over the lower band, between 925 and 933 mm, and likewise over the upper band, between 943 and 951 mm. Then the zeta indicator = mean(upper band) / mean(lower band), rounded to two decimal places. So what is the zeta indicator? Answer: 0.93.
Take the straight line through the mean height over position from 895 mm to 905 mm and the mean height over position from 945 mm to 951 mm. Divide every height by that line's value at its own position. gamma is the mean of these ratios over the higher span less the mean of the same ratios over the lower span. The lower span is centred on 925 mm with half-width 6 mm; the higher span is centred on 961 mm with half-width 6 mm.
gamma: 0.093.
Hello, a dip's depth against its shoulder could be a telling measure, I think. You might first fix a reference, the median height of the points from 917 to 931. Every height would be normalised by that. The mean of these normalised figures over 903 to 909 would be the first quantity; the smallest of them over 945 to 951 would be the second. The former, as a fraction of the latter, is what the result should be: 1.11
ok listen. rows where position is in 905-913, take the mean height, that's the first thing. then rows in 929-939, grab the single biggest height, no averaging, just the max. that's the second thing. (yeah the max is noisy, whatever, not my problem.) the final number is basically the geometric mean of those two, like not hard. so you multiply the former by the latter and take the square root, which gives 1.84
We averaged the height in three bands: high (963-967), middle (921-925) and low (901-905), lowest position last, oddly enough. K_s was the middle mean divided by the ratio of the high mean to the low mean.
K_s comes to 1.84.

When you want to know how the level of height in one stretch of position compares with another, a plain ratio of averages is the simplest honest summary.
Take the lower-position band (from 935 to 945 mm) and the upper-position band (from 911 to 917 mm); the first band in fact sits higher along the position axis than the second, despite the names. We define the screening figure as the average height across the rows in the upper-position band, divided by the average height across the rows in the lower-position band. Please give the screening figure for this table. 1.104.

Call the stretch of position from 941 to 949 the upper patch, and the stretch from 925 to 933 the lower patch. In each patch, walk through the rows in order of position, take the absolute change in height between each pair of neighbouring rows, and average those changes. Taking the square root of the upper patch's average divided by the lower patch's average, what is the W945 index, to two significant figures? 0.61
